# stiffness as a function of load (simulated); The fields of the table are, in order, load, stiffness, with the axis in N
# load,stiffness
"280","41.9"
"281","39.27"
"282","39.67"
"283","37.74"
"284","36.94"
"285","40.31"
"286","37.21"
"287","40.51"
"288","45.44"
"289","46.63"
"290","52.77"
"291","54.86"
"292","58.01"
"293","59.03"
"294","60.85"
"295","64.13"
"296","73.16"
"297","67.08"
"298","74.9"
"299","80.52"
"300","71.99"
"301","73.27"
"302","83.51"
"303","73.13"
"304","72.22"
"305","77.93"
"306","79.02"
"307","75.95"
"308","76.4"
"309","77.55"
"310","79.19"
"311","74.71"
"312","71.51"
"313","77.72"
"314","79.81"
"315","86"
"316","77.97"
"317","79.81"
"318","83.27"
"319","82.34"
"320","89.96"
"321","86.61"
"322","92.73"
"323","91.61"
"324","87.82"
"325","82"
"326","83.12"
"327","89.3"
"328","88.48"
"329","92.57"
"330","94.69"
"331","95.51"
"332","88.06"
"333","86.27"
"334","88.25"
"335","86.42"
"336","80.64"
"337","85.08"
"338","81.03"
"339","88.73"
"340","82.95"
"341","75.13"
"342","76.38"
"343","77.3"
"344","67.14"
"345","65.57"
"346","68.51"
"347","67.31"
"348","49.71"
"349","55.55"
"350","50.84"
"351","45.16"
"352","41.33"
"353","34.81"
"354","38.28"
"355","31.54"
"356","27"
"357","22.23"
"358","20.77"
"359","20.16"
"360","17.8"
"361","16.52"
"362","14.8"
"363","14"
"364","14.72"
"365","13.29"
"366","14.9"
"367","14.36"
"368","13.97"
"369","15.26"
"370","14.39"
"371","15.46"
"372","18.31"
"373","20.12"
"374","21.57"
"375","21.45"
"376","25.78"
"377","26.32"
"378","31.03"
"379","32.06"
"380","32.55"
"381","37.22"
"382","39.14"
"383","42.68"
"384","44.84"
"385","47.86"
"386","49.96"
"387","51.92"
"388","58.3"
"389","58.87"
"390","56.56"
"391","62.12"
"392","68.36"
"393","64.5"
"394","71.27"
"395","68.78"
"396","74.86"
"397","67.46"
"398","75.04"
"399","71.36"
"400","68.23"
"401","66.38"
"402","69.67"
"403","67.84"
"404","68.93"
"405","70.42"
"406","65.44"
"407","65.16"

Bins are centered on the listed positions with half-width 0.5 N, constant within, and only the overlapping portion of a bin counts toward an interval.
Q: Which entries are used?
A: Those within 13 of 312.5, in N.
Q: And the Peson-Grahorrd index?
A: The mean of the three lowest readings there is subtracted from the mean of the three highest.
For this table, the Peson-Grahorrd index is 20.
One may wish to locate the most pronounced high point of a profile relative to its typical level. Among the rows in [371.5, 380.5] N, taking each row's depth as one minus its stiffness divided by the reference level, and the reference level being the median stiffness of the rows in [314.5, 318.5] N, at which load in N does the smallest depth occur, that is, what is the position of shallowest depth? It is 380 N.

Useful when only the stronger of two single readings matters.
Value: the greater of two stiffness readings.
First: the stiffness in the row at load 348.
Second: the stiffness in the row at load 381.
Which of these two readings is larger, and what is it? 50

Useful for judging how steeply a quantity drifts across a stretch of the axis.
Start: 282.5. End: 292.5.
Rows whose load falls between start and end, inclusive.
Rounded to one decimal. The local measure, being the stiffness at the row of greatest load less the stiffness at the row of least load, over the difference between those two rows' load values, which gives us 2.3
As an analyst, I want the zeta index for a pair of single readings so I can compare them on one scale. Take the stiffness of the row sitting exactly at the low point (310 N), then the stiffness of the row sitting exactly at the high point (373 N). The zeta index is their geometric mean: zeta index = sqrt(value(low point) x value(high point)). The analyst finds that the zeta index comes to 40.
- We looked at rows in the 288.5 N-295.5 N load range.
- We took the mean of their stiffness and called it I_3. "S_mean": 57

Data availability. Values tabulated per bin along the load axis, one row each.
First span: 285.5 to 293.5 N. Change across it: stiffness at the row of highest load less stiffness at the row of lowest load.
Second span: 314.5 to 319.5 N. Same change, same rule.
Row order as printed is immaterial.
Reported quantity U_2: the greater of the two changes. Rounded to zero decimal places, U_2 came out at 22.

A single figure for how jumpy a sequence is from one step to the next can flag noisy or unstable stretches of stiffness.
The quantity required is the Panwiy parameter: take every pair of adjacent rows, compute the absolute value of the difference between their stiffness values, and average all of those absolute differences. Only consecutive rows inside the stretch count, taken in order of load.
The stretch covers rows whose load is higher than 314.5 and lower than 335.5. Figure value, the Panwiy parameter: 3.5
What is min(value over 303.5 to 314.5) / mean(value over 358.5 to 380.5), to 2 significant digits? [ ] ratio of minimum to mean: 3.7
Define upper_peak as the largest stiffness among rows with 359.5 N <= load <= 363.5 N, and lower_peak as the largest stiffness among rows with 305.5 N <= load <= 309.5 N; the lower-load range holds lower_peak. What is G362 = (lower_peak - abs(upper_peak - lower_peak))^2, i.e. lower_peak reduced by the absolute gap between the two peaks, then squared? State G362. 317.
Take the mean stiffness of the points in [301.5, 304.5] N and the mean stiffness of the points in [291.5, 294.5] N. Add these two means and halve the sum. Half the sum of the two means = 68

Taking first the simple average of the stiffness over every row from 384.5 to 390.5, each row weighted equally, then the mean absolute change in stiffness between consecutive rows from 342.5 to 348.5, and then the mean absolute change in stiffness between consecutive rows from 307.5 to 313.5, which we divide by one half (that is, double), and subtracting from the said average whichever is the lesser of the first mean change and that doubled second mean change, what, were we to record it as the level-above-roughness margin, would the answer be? 47.2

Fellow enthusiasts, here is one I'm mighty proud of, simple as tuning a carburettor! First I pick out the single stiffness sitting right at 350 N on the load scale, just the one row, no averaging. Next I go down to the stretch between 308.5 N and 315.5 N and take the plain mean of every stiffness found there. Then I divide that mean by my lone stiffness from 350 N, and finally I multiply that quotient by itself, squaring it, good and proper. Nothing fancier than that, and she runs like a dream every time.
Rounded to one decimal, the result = 2.4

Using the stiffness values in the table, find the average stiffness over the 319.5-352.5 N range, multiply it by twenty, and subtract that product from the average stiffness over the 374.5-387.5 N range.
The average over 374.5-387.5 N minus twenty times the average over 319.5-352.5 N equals -1528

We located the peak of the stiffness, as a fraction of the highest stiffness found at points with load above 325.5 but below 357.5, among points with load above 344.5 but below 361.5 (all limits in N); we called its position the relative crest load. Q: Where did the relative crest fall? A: 346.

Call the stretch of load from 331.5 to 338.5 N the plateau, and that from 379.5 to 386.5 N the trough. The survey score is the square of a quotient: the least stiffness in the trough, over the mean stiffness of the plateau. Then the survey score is 0.15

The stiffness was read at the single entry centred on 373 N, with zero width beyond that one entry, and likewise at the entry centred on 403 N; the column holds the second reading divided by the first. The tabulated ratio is 3.4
